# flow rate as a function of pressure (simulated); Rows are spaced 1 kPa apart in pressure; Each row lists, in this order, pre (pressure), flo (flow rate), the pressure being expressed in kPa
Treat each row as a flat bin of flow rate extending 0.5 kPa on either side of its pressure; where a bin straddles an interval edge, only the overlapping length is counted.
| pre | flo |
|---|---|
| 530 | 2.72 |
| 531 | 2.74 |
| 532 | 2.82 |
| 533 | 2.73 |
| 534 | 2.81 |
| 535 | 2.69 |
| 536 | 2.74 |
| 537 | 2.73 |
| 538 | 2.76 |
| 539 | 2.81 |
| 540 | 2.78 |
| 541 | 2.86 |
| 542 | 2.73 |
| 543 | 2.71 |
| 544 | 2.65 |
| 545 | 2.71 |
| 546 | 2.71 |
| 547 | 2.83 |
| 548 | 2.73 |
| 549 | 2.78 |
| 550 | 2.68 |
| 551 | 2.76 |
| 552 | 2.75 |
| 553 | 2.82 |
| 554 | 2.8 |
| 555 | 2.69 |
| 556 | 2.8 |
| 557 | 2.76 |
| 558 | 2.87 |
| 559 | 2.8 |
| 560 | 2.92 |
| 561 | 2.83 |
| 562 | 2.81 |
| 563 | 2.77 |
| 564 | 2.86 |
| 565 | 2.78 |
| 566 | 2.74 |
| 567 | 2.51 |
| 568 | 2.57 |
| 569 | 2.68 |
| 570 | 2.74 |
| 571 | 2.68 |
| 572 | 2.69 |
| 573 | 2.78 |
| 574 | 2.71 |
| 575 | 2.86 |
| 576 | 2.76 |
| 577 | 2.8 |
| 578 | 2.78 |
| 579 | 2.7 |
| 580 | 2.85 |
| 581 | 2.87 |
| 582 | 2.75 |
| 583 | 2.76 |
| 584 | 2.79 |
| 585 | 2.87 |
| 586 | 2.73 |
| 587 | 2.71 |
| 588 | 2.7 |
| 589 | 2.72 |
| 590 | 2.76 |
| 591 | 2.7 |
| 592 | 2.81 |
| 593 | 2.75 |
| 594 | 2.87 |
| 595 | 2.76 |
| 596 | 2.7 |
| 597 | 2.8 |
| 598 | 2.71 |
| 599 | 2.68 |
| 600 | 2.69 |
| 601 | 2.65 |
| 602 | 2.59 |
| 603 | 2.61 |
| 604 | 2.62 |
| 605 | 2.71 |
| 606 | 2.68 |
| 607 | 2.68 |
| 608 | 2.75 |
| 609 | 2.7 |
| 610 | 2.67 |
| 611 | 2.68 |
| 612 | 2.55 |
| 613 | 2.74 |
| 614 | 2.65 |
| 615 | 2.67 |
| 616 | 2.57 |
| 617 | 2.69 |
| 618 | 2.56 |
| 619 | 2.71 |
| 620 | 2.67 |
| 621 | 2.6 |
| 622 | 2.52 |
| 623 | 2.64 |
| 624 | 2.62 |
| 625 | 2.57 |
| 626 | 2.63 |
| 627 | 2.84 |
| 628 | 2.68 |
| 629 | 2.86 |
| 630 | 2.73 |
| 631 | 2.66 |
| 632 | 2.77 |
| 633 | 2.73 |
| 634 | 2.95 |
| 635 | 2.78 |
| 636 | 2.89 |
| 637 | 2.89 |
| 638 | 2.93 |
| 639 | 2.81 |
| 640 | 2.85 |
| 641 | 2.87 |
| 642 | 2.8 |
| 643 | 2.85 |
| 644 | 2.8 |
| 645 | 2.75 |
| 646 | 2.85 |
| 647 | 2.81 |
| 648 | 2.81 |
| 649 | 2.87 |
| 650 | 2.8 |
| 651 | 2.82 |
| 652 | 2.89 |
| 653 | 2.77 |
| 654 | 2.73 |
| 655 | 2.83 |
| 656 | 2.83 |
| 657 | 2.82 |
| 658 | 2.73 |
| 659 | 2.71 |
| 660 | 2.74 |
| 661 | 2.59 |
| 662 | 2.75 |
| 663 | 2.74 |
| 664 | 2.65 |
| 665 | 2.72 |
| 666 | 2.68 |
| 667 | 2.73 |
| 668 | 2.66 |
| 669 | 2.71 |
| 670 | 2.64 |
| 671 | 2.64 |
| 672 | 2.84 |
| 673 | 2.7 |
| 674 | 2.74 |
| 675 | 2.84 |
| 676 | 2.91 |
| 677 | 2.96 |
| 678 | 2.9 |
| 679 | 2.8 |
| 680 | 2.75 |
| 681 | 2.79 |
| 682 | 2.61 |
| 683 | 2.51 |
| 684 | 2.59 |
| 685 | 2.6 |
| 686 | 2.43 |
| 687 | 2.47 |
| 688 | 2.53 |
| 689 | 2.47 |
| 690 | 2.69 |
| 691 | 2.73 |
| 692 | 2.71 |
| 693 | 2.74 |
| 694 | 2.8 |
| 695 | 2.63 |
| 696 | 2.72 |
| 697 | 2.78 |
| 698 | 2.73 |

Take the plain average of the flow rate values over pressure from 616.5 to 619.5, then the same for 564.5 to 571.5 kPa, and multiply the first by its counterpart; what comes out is 7.09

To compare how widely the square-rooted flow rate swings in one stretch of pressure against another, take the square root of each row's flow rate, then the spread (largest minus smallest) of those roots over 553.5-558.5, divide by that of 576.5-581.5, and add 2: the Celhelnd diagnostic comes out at 3.1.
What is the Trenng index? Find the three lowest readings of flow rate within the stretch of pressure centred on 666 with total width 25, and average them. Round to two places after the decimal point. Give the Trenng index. 2.62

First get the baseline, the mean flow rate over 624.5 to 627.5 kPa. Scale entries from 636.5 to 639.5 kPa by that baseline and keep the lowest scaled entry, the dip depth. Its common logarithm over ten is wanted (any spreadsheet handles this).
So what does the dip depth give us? 0.0021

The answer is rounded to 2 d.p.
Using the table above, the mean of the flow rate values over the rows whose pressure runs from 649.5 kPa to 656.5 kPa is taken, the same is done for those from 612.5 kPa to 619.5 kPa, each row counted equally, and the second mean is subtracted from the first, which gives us 0.15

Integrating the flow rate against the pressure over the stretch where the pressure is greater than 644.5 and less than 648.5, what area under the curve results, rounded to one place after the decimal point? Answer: 11.2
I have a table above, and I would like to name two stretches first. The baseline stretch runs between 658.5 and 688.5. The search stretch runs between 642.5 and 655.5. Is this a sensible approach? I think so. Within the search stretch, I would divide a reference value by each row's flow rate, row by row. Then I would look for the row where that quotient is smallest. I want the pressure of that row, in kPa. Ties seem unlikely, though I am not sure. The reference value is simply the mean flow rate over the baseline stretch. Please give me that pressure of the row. 652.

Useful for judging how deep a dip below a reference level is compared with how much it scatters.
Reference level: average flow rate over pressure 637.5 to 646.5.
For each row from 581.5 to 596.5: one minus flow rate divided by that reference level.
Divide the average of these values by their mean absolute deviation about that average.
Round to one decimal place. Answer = 1.8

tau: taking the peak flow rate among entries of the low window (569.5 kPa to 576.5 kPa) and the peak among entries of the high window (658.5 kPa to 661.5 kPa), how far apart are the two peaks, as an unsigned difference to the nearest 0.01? 0.12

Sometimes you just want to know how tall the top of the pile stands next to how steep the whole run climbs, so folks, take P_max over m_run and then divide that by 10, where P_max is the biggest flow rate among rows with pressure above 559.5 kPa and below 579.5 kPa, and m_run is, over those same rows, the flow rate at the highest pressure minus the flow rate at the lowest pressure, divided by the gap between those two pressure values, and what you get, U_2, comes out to -25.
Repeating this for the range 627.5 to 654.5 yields 153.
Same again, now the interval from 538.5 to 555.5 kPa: -38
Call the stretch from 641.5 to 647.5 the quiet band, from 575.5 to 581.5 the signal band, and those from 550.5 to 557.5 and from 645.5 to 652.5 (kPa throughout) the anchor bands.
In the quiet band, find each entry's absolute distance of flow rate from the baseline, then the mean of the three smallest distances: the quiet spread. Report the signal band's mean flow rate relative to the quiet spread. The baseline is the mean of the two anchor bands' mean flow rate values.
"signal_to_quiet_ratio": 690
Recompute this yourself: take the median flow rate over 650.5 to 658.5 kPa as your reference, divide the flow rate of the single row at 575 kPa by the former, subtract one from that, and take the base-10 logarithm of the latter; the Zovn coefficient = -1.8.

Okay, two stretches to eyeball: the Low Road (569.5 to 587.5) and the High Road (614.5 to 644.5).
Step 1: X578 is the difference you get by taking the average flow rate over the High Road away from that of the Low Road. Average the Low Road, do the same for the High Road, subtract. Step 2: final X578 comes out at 0.030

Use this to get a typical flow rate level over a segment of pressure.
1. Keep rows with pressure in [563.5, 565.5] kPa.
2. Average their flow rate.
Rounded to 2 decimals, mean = 2.82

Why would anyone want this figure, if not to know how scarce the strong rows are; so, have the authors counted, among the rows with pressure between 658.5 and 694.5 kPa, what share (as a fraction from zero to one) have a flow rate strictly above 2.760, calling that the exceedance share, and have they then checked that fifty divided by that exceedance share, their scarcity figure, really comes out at 225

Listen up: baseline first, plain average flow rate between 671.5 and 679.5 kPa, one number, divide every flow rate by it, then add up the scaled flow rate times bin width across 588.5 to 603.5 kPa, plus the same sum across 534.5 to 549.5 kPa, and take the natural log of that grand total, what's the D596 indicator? 3.36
